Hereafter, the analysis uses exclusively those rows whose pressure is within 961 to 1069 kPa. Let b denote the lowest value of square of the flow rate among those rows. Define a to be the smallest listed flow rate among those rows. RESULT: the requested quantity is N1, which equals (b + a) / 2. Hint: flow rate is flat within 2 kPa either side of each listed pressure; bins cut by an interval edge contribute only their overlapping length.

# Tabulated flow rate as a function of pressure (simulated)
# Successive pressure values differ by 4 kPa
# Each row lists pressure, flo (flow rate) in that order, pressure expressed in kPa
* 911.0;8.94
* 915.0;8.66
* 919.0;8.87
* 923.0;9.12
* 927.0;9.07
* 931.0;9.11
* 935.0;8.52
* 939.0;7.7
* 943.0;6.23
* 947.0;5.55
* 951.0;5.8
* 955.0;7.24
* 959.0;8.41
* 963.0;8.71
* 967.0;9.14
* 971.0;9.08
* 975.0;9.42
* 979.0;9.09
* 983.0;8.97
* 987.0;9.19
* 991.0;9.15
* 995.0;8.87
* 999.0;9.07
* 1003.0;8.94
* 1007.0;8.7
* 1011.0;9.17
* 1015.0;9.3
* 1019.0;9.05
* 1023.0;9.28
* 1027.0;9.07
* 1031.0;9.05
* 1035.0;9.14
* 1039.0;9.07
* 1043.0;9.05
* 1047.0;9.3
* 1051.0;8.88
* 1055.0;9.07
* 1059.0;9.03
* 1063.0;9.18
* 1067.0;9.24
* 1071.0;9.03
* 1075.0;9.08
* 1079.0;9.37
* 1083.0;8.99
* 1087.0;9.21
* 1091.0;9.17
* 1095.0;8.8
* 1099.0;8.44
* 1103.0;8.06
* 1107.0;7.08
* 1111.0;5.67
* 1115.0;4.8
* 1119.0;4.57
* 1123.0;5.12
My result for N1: 42.2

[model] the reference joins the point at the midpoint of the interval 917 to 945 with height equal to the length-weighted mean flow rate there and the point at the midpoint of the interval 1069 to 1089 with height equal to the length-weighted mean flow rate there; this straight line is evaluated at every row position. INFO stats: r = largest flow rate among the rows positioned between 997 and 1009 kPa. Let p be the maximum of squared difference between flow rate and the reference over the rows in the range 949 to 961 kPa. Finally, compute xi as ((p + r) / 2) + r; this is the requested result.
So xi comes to 17.2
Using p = 7.17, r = 9.07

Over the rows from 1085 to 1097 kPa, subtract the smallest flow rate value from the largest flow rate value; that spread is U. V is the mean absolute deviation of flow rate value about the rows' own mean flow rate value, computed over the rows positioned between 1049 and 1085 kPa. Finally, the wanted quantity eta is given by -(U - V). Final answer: -0.3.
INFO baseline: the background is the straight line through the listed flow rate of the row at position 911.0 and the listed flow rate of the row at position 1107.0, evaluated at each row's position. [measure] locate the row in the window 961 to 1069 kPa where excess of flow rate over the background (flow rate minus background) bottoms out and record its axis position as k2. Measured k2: 963.0 kPa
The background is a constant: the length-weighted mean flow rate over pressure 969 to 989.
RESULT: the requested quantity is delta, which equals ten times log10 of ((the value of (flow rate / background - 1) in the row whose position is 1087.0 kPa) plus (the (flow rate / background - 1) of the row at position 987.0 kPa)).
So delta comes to -20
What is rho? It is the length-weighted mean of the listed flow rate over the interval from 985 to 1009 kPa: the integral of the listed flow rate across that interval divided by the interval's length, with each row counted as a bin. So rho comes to 8.99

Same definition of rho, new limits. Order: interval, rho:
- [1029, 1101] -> 9.06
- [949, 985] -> 8.43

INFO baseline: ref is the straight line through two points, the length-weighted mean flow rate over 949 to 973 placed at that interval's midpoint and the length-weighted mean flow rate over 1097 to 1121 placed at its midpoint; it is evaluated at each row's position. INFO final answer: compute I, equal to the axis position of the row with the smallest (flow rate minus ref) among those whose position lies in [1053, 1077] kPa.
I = 1055.0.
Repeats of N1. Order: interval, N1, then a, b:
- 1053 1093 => 44.9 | 8.99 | 81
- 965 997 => 43.8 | 8.87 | 79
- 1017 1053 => 43.9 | 8.88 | 79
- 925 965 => 18.2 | 5.55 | 31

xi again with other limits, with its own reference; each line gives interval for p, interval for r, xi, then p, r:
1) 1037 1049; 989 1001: 13.8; 0.11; 9.15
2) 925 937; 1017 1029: 14.2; 0.54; 9.28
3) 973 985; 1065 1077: 14.2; 0.67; 9.24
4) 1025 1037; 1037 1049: 14.0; 0.05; 9.3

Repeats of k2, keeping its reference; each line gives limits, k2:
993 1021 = 1007.0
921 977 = 947.0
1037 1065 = 1051.0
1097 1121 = 1119.0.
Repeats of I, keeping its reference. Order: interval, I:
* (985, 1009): 1007.0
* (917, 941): 939.0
